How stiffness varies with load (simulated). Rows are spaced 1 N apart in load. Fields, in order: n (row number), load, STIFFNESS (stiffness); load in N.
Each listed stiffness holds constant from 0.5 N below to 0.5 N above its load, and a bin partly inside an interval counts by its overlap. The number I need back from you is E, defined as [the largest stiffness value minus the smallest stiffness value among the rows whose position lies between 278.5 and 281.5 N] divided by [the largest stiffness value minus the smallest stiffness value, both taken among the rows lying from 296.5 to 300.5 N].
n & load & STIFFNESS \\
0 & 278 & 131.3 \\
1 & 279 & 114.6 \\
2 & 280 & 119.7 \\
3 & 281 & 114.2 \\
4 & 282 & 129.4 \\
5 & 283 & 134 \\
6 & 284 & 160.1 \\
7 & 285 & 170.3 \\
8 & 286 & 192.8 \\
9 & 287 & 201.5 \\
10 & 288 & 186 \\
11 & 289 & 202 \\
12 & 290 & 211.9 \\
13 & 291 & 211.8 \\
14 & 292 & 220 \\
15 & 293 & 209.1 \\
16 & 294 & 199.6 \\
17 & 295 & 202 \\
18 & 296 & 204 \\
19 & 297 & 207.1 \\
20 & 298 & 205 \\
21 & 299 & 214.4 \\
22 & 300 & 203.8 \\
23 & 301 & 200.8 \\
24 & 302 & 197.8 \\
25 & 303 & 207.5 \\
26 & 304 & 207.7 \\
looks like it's 0.5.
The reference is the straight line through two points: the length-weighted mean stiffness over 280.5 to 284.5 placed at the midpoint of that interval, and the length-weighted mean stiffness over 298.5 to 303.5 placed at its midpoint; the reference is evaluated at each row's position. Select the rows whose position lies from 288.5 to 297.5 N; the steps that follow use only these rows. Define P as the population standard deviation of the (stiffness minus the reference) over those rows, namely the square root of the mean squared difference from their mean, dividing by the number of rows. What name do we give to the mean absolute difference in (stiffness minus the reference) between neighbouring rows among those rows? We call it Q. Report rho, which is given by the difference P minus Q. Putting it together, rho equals 7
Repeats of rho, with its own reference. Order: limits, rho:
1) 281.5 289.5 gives 7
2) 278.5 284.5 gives 2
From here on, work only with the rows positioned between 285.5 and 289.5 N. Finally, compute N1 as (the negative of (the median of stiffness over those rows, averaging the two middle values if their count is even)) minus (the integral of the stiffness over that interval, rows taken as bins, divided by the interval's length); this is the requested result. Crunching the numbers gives -393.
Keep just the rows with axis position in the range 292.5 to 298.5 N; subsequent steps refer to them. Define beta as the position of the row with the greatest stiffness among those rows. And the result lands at 293 N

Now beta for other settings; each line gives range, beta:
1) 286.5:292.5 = 292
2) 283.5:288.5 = 287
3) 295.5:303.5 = 299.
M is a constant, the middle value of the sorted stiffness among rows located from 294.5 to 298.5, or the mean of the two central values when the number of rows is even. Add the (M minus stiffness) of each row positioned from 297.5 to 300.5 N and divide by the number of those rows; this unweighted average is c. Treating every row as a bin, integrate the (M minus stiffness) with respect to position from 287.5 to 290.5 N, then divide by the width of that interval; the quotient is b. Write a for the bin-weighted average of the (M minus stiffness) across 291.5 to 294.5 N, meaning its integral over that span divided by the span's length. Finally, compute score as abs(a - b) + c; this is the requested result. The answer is 6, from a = -5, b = 5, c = -3.2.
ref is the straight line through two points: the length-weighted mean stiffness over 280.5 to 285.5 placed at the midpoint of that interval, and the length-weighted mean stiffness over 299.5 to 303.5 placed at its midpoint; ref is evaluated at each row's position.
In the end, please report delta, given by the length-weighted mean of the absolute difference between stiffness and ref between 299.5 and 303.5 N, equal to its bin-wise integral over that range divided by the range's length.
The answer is 3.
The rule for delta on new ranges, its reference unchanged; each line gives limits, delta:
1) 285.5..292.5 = 42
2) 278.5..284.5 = 13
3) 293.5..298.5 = 19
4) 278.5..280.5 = 13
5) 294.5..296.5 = 20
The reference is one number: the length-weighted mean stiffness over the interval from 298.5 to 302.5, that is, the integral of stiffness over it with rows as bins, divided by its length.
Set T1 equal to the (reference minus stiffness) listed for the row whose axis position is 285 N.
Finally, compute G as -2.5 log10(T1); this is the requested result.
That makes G -3.8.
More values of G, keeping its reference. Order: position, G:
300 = 1.0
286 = -2.6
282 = -4.7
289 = -0.9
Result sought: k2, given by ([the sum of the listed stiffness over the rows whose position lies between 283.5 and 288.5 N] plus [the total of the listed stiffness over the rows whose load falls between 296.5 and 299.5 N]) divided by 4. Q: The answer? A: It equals 384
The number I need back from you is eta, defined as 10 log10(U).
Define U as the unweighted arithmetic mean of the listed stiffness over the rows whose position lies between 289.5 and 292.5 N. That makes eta 23.32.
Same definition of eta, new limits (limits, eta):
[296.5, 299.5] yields 23.20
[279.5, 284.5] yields 21.19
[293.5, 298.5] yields 23.09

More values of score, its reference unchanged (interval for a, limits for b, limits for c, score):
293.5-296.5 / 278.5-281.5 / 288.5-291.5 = 82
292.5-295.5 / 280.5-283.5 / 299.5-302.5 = 81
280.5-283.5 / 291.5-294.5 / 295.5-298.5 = 83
